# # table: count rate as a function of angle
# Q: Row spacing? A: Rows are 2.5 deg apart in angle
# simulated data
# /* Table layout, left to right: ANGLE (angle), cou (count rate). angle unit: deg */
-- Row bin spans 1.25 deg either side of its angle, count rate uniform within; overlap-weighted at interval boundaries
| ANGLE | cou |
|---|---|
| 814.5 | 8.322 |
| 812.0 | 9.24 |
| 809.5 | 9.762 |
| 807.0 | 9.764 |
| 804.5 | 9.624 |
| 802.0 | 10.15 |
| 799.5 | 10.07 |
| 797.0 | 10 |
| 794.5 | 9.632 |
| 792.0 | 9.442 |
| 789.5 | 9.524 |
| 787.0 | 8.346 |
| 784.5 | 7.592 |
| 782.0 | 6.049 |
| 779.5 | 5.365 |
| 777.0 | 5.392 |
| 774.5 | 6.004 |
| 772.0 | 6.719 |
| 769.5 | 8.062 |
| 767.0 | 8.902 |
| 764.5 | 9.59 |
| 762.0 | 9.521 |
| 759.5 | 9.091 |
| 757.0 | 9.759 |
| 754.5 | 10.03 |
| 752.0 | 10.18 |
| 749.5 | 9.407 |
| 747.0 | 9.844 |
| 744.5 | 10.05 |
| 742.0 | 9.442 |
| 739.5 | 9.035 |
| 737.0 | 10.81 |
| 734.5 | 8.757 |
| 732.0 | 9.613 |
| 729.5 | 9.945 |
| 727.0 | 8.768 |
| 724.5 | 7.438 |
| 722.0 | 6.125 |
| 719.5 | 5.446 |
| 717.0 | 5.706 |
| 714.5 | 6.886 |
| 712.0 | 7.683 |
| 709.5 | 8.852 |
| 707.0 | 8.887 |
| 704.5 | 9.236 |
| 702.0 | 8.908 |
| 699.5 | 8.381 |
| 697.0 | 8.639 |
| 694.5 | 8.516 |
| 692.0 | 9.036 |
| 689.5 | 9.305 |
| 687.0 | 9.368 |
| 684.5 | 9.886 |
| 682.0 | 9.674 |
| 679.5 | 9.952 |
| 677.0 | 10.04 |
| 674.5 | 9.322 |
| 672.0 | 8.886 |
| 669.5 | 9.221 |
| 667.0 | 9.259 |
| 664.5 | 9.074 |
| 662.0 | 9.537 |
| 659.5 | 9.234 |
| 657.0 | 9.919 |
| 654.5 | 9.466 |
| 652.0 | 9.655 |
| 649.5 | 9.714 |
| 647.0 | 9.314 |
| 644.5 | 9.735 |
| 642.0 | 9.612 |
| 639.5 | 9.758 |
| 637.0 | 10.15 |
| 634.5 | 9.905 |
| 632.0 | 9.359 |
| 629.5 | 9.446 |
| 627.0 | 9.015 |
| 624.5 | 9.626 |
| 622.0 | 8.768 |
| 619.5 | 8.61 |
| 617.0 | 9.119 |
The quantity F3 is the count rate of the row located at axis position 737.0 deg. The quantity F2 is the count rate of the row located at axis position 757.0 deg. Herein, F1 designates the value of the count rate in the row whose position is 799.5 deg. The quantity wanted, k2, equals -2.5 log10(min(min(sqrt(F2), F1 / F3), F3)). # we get 0.08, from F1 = 10.07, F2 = 9.759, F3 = 10.81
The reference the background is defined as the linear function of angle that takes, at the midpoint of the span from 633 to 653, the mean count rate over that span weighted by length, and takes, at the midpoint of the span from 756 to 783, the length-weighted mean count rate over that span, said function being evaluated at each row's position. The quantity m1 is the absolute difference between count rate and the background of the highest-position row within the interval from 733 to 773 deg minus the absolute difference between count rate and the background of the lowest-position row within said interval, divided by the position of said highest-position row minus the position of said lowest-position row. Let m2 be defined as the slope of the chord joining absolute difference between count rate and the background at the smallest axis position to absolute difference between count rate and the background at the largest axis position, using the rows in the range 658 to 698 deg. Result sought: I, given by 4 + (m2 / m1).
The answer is 4.0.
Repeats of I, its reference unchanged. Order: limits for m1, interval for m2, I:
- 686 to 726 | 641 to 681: 5.1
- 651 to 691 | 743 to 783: 1.9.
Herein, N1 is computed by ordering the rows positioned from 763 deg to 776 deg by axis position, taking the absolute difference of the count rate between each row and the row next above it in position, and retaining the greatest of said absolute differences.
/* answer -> 1.3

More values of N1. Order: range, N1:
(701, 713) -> 1.2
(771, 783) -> 0.7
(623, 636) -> 0.6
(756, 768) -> 0.7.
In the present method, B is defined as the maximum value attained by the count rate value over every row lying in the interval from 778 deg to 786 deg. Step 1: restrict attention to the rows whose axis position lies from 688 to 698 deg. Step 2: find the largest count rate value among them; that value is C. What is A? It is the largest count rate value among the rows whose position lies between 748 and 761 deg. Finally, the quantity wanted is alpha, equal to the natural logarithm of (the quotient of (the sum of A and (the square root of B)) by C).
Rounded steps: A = 10.18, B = 7.592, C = 9.305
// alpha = 0.33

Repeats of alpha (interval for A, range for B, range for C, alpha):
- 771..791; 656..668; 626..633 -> 0.29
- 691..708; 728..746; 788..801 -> 0.22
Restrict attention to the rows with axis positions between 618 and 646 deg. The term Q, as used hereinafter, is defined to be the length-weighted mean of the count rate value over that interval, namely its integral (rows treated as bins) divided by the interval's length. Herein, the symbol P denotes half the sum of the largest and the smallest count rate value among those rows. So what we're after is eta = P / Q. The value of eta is 0.99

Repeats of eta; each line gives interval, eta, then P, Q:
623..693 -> 1.00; 9.5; 9.5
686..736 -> 0.93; 7.7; 8.3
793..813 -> 0.99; 9.7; 9.8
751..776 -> 0.93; 8.1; 8.7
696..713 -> 0.98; 8.5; 8.7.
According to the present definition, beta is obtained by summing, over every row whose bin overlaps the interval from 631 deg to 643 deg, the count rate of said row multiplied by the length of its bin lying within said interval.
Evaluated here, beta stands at 117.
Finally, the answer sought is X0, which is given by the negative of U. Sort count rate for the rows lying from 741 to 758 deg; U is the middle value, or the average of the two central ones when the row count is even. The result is -9.8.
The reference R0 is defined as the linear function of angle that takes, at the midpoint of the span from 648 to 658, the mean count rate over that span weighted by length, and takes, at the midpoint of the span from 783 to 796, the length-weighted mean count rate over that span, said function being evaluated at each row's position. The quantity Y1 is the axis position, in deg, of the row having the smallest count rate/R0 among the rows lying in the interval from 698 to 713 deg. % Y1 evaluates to 712.0 deg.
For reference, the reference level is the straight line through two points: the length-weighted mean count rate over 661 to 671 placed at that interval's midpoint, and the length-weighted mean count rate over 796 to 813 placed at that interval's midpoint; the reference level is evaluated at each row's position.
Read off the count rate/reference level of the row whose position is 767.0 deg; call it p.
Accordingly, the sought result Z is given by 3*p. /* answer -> 2.8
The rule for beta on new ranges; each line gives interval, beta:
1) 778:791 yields 96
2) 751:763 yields 117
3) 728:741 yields 125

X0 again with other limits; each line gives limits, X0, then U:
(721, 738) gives -8.8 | 8.8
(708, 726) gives -6.9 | 6.9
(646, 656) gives -9.6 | 9.6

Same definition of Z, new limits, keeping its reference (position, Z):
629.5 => 3.1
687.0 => 3.0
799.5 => 3.1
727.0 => 2.8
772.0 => 2.1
